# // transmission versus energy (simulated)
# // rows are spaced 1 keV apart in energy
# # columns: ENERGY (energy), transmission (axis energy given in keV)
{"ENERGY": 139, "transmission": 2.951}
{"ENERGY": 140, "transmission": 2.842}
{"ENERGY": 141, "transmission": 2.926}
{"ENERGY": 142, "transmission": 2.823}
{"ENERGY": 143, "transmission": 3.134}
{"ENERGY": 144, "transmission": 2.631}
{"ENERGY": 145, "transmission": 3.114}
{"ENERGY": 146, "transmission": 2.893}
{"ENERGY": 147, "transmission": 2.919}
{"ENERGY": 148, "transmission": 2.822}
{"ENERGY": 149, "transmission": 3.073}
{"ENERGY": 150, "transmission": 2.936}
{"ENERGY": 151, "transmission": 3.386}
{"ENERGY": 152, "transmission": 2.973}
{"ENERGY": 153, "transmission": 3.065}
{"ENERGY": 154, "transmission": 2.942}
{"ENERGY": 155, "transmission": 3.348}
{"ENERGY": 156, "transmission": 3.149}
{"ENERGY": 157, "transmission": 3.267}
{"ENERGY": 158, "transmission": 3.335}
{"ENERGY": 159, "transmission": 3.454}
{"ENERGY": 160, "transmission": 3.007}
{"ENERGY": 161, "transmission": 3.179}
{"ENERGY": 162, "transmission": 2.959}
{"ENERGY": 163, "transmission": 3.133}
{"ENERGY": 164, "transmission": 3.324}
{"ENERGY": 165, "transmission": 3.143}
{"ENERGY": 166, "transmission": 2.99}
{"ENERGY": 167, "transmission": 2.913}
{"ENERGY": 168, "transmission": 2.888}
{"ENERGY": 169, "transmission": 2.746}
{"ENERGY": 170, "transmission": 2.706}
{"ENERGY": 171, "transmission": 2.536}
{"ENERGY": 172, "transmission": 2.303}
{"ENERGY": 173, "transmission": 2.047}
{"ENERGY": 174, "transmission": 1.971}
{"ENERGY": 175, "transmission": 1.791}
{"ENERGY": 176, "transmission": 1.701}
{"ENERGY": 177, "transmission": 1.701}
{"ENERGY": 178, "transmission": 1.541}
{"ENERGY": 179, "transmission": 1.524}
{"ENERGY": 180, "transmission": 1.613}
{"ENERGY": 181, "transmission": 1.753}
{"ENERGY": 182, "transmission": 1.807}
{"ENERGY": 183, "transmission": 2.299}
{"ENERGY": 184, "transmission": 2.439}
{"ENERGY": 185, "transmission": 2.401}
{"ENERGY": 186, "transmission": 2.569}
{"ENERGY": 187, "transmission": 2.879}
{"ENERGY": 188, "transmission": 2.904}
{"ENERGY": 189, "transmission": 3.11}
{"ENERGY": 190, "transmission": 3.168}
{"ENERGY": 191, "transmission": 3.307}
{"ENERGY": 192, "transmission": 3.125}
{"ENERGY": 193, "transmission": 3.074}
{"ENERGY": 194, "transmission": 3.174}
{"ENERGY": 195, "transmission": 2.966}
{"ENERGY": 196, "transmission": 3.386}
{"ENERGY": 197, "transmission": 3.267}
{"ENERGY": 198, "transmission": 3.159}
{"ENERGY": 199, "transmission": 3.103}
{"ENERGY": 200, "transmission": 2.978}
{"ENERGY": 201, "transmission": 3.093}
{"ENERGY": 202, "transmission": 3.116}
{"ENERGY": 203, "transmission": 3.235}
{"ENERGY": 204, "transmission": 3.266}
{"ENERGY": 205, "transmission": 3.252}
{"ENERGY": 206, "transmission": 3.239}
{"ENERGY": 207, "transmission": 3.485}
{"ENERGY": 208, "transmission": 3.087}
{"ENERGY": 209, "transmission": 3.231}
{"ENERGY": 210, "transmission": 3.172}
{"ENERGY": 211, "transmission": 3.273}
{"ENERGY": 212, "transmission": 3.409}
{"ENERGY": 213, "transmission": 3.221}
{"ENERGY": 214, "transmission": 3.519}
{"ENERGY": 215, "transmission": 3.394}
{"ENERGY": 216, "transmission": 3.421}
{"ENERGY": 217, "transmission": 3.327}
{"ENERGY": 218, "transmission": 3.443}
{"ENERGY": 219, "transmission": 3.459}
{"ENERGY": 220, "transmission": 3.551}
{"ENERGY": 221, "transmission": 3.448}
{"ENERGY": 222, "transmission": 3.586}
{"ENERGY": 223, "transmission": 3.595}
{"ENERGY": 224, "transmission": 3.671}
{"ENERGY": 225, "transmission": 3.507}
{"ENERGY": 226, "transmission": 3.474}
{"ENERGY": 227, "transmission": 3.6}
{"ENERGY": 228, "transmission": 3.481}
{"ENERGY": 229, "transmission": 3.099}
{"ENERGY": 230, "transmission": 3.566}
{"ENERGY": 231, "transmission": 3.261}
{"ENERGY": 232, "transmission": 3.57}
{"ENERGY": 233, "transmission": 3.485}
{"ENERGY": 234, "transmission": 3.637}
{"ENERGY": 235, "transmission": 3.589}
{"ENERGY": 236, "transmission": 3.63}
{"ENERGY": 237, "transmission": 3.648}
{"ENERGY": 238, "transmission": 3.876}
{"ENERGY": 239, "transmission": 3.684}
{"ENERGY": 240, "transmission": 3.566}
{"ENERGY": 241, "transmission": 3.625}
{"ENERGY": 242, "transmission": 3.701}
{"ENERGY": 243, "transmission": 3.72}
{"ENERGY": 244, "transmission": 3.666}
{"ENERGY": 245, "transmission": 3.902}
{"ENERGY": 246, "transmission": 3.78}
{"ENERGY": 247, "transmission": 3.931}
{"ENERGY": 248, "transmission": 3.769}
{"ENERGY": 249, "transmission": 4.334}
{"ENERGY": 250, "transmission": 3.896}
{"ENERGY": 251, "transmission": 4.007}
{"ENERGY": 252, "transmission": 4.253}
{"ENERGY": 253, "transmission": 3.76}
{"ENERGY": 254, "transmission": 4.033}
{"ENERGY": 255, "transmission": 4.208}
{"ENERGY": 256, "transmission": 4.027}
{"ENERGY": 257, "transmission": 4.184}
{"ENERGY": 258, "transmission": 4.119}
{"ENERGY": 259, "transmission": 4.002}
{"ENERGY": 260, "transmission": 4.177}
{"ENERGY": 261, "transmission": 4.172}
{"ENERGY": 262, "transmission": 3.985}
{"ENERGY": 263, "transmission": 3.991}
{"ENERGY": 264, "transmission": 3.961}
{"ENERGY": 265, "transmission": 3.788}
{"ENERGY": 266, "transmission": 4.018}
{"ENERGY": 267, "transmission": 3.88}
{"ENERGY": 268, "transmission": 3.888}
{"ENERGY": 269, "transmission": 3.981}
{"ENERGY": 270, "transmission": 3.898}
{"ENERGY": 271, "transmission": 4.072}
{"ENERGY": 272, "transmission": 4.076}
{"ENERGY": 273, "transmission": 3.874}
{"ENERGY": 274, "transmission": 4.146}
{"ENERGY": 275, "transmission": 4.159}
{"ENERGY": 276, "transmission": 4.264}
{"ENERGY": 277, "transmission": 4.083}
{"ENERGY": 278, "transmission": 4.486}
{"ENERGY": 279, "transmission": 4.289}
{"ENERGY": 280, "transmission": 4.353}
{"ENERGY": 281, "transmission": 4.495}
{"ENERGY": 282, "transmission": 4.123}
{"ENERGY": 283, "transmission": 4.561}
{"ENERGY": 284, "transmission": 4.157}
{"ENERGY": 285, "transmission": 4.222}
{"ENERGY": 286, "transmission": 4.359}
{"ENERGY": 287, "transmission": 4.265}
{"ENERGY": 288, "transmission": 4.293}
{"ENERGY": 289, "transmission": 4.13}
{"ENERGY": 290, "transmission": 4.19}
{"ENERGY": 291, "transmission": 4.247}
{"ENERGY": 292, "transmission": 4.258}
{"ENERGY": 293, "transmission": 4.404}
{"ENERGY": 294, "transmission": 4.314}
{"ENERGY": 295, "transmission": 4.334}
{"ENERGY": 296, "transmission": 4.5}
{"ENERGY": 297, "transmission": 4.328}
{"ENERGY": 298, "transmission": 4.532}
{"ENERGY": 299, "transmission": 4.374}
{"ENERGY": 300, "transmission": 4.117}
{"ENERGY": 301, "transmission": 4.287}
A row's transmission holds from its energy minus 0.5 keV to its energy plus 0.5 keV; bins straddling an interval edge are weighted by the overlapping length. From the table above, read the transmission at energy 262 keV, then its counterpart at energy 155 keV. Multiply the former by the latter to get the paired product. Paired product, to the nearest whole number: 13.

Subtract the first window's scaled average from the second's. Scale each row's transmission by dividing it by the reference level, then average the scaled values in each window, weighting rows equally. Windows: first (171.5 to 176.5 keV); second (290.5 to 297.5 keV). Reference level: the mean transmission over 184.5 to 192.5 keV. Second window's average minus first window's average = 0.8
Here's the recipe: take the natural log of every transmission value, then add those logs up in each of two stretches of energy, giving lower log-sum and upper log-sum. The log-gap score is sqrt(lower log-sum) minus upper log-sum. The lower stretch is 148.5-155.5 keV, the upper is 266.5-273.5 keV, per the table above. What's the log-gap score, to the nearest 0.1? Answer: -6.8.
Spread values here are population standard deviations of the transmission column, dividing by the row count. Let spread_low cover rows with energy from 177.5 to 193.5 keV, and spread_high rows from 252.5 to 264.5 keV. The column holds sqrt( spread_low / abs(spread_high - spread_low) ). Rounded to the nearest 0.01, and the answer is 1.12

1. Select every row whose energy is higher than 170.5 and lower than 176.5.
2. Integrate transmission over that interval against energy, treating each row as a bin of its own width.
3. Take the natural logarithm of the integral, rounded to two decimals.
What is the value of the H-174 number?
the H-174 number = 2.51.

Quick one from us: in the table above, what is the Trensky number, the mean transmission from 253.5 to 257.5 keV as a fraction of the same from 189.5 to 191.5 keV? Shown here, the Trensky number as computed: 1.27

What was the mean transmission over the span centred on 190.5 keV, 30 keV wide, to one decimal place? 2.7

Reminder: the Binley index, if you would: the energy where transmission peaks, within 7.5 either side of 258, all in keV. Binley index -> 252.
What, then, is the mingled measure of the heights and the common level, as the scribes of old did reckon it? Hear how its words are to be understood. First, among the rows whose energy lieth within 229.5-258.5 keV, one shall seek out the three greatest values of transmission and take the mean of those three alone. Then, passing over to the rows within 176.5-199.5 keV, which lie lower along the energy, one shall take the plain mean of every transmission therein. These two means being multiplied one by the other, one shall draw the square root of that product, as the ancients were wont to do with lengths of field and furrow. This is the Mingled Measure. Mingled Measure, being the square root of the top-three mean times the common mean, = 3.3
